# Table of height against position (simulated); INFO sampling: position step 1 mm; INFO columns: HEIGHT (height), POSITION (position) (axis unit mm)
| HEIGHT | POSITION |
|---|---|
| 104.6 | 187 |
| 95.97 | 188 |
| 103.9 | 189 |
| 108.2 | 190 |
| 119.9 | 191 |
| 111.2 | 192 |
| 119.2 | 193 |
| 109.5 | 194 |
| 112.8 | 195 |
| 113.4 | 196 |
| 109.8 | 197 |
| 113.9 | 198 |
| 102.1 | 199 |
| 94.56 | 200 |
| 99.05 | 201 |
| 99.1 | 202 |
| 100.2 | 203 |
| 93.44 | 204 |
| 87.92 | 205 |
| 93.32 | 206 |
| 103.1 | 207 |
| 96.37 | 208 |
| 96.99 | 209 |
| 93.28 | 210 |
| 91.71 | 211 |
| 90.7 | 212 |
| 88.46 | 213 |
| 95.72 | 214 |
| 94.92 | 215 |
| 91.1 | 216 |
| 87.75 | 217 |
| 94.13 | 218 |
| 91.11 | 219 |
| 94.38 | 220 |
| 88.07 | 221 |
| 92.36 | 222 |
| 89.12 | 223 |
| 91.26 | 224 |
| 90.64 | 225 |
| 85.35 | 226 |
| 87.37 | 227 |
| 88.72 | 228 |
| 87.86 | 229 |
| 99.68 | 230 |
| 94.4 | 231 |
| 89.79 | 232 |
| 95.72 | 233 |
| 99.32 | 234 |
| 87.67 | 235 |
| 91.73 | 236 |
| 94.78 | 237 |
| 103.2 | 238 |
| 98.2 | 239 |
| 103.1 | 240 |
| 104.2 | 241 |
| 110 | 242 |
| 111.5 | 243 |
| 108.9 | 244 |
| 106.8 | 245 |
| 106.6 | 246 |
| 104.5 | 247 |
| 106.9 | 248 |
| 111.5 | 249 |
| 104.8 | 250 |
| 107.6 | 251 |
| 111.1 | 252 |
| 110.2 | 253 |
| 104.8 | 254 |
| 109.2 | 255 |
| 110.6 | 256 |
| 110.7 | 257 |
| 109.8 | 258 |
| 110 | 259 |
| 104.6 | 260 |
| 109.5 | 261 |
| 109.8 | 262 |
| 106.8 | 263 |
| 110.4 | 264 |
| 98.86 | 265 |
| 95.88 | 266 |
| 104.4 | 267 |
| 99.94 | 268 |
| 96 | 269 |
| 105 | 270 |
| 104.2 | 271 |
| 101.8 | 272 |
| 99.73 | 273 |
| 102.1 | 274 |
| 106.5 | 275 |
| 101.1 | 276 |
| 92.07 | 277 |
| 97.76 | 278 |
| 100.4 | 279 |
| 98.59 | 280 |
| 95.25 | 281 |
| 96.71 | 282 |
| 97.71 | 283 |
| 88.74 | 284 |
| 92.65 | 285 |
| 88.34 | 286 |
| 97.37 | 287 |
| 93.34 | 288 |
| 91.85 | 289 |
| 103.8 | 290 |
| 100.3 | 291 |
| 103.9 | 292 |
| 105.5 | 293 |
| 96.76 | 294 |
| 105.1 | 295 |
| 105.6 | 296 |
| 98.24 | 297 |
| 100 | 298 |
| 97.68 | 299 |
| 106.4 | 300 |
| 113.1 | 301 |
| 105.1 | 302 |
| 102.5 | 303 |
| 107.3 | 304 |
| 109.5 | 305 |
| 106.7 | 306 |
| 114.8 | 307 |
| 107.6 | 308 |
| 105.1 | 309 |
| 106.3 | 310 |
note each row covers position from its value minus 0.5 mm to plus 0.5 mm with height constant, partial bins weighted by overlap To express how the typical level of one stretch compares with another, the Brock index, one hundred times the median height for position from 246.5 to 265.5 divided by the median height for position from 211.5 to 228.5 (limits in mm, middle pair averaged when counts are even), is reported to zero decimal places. 121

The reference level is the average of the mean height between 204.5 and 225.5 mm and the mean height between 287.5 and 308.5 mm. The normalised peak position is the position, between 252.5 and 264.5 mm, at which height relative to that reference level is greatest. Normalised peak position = 257 mm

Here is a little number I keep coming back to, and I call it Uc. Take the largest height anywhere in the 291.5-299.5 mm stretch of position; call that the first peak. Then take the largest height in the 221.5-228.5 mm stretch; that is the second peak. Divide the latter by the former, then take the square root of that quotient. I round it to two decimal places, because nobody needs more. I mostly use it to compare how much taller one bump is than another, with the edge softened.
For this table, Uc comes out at 0.94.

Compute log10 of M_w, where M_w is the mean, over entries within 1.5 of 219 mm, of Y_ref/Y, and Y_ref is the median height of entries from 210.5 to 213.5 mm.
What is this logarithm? -0.012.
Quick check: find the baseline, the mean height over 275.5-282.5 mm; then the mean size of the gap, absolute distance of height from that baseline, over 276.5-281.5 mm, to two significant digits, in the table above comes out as 2.4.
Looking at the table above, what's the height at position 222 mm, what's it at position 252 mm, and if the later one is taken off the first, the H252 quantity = -19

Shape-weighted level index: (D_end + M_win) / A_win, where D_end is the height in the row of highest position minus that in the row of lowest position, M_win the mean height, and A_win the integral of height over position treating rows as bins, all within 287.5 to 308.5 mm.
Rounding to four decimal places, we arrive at 0.0542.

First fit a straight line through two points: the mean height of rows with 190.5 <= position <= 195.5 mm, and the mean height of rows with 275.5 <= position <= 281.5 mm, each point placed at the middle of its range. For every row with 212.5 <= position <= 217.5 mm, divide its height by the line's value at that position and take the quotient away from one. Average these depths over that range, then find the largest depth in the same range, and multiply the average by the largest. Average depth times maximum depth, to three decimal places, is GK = 0.034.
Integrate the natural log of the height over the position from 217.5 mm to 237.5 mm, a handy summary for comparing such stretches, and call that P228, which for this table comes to 90.3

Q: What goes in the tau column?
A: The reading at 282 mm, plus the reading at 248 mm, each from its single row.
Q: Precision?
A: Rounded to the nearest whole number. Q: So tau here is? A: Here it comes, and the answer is 204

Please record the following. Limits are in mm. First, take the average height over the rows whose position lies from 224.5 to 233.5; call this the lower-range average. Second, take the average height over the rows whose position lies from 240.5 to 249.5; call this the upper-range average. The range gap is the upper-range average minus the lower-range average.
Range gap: 17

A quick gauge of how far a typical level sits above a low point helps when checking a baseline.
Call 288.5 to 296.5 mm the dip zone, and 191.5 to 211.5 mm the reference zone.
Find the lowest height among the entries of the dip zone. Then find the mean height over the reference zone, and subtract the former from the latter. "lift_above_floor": 10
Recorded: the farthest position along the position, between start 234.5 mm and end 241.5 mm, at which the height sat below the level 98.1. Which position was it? 237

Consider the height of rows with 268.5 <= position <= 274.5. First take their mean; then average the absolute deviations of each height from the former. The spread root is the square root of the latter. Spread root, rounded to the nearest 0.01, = 1.55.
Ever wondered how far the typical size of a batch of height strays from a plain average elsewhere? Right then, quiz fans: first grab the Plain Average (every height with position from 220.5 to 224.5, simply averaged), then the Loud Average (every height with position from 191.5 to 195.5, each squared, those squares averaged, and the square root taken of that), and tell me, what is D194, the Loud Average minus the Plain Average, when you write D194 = 23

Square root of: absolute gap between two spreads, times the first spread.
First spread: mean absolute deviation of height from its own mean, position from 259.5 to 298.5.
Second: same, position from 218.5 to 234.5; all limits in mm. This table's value 2.3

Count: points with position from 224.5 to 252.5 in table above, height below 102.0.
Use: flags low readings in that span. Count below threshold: 14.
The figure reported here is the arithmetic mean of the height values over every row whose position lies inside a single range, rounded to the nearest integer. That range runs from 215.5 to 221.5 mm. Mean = 91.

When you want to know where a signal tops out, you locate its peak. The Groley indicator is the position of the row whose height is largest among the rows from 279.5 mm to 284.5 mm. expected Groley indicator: 280 mm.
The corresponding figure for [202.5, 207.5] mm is 207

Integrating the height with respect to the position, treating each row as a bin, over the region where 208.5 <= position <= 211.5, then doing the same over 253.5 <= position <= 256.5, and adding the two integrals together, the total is 607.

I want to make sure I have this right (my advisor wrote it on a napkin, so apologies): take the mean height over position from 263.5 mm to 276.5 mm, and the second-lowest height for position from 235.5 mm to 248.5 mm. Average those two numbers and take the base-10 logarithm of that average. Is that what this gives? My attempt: 1.99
